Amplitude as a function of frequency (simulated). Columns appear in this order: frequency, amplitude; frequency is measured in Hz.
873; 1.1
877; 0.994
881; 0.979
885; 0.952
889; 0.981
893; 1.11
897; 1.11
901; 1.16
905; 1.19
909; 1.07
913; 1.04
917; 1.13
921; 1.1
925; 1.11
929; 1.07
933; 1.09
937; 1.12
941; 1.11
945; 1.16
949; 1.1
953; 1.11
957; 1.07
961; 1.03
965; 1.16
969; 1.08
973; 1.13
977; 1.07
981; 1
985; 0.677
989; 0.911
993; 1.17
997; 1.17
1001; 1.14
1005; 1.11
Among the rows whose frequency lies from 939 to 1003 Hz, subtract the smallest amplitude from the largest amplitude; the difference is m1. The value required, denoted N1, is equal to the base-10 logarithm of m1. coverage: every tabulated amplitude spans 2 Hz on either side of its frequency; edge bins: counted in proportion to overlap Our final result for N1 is -0.31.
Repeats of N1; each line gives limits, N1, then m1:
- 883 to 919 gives -0.62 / 0.24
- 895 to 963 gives -0.80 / 0.16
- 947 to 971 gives -0.89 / 0.13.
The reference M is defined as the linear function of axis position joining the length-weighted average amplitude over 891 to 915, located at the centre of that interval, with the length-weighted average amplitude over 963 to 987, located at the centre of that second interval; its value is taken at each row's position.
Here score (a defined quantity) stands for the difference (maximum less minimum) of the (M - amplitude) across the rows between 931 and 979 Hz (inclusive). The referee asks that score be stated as 0.14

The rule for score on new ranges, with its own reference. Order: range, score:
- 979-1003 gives 0.51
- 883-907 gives 0.26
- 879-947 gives 0.29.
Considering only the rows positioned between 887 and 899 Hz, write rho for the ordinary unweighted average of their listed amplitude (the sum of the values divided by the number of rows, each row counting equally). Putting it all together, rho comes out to 1.07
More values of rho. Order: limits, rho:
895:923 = 1.11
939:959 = 1.11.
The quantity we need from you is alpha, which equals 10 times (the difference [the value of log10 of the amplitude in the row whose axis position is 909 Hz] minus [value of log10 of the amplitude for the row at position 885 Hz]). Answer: 0.5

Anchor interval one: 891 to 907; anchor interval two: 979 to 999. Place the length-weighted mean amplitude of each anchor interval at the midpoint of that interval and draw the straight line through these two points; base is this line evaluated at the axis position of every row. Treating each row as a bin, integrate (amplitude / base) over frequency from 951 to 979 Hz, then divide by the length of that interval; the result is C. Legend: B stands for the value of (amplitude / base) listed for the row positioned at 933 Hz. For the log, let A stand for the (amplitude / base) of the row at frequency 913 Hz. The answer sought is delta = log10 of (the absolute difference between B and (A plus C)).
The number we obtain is -0.01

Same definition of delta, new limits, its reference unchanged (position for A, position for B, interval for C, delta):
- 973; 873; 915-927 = 0.08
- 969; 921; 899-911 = 0.03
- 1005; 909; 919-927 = 0.08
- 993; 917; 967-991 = 0.06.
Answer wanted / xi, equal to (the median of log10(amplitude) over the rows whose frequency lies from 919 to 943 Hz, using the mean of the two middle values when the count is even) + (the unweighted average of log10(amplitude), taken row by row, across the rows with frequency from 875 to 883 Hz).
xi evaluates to 0.04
